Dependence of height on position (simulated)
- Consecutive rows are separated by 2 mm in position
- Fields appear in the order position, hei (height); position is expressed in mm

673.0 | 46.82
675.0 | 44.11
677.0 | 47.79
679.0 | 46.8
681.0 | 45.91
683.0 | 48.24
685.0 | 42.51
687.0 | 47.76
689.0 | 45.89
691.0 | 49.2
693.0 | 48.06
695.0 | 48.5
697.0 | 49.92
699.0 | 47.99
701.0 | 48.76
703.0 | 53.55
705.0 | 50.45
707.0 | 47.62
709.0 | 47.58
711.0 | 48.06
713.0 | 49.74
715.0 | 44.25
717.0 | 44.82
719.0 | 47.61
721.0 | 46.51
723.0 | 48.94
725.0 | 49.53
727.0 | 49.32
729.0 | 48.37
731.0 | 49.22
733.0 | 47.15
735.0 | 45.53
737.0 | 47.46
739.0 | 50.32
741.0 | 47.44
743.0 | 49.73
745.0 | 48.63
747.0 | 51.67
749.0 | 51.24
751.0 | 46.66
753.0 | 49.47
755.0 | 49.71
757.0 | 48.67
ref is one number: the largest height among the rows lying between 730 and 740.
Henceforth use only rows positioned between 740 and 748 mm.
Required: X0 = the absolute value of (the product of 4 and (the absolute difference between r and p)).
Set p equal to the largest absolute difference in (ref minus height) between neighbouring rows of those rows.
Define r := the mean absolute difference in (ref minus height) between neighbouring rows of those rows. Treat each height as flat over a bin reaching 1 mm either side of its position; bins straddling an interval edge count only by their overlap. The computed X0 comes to 4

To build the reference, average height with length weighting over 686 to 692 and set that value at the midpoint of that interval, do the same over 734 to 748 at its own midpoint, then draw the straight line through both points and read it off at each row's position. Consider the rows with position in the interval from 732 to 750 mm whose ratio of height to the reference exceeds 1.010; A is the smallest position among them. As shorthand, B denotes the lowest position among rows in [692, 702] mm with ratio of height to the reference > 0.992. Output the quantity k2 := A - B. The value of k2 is 46 mm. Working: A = 739.0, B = 693.0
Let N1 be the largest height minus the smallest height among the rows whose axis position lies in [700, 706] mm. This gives 4.8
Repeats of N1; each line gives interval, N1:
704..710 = 2.9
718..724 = 2.4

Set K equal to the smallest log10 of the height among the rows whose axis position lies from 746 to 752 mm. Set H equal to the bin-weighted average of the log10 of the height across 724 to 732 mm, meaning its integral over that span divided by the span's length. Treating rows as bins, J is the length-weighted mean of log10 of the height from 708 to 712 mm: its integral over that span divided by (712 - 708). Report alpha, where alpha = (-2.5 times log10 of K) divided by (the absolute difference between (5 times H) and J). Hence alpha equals -0.0821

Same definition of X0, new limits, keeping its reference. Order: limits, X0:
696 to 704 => 9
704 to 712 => 7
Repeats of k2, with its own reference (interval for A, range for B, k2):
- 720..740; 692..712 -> 30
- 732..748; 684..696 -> 52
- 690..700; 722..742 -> -32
